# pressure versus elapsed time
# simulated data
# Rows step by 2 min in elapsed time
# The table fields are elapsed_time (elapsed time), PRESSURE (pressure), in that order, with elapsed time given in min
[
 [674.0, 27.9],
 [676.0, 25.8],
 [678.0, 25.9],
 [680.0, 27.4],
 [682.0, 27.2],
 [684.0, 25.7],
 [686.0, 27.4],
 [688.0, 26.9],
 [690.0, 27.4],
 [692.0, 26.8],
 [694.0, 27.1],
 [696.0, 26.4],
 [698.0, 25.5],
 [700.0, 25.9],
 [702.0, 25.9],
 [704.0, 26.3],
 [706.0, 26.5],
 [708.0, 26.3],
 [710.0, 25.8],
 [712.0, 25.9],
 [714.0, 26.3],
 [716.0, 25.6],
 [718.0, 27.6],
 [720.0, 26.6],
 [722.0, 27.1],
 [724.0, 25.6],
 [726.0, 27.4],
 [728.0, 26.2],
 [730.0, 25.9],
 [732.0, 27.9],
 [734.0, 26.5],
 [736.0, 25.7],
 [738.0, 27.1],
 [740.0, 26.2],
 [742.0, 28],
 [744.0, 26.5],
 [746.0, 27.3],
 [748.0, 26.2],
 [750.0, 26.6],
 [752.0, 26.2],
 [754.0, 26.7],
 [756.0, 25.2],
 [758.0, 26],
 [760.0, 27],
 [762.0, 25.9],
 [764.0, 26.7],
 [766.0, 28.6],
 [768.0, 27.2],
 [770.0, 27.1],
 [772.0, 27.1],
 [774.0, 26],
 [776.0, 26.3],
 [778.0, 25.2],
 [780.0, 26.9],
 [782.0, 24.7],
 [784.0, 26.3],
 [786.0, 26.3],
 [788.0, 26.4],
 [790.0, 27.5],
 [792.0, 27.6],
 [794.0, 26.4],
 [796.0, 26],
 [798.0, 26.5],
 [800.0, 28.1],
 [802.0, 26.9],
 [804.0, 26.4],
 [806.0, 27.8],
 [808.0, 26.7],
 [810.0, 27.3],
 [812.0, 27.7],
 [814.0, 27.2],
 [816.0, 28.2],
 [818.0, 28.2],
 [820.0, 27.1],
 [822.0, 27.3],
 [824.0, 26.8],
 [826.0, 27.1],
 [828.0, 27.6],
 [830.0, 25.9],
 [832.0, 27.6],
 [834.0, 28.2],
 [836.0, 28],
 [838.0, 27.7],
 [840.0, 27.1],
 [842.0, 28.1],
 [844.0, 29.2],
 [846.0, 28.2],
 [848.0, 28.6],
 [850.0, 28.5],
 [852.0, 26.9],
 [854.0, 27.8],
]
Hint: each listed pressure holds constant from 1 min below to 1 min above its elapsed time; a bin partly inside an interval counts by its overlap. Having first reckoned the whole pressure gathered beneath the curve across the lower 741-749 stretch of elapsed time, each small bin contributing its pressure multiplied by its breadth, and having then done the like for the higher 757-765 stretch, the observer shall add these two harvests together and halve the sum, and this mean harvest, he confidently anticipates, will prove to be 214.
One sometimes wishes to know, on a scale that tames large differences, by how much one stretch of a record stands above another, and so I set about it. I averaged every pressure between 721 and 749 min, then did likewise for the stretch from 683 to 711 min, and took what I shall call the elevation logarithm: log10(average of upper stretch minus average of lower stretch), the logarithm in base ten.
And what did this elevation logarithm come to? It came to -0.58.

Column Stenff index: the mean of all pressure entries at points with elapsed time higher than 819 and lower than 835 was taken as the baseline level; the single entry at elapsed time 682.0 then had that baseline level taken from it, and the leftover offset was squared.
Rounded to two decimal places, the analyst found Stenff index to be 0.00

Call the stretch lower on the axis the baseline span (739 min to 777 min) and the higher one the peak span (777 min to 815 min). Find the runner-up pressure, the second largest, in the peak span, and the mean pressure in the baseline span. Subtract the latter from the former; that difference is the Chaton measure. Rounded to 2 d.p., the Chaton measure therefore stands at 1.13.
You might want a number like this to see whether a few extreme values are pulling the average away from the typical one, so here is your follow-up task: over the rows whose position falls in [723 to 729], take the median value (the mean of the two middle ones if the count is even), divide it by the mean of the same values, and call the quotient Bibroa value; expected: 0.99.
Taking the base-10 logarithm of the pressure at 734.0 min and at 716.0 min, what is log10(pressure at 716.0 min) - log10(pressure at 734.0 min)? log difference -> -0.015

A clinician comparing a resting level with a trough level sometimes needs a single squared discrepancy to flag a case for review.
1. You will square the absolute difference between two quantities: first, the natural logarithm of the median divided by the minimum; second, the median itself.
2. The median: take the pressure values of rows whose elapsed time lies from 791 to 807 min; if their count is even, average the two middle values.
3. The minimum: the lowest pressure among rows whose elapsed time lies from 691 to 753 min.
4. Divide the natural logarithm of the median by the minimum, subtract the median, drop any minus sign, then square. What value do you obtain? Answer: 706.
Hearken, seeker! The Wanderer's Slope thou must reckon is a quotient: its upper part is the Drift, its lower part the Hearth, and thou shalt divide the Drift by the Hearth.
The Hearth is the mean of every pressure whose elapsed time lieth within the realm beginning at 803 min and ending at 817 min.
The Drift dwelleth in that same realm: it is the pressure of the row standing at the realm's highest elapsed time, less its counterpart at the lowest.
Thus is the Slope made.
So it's 0.07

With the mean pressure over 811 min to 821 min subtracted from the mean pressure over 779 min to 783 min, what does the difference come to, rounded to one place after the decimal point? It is -1.9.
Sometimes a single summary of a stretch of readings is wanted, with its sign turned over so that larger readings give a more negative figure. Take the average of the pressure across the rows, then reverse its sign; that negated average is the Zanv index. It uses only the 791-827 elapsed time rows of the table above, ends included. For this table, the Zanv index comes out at -27.2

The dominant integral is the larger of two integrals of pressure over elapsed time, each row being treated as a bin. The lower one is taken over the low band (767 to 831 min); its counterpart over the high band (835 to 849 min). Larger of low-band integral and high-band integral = 1720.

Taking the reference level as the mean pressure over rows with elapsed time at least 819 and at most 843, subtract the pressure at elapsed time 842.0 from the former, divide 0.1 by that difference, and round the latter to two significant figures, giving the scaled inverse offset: -0.14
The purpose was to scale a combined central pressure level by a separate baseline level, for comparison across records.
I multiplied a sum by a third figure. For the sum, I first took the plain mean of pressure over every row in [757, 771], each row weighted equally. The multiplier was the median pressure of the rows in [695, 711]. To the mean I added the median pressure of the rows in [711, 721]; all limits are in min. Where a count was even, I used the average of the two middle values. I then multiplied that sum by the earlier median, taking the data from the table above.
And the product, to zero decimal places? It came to 1389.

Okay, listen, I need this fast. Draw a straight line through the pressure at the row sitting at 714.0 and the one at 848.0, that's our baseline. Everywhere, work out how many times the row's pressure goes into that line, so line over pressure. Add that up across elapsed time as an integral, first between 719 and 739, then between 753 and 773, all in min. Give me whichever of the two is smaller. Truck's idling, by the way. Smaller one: 20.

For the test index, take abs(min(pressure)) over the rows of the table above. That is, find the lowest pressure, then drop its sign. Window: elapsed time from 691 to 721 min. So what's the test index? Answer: 25.5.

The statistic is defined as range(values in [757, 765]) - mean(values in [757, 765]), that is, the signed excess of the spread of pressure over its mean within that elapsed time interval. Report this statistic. -25.3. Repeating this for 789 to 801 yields -24.9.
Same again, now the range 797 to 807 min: -25.4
